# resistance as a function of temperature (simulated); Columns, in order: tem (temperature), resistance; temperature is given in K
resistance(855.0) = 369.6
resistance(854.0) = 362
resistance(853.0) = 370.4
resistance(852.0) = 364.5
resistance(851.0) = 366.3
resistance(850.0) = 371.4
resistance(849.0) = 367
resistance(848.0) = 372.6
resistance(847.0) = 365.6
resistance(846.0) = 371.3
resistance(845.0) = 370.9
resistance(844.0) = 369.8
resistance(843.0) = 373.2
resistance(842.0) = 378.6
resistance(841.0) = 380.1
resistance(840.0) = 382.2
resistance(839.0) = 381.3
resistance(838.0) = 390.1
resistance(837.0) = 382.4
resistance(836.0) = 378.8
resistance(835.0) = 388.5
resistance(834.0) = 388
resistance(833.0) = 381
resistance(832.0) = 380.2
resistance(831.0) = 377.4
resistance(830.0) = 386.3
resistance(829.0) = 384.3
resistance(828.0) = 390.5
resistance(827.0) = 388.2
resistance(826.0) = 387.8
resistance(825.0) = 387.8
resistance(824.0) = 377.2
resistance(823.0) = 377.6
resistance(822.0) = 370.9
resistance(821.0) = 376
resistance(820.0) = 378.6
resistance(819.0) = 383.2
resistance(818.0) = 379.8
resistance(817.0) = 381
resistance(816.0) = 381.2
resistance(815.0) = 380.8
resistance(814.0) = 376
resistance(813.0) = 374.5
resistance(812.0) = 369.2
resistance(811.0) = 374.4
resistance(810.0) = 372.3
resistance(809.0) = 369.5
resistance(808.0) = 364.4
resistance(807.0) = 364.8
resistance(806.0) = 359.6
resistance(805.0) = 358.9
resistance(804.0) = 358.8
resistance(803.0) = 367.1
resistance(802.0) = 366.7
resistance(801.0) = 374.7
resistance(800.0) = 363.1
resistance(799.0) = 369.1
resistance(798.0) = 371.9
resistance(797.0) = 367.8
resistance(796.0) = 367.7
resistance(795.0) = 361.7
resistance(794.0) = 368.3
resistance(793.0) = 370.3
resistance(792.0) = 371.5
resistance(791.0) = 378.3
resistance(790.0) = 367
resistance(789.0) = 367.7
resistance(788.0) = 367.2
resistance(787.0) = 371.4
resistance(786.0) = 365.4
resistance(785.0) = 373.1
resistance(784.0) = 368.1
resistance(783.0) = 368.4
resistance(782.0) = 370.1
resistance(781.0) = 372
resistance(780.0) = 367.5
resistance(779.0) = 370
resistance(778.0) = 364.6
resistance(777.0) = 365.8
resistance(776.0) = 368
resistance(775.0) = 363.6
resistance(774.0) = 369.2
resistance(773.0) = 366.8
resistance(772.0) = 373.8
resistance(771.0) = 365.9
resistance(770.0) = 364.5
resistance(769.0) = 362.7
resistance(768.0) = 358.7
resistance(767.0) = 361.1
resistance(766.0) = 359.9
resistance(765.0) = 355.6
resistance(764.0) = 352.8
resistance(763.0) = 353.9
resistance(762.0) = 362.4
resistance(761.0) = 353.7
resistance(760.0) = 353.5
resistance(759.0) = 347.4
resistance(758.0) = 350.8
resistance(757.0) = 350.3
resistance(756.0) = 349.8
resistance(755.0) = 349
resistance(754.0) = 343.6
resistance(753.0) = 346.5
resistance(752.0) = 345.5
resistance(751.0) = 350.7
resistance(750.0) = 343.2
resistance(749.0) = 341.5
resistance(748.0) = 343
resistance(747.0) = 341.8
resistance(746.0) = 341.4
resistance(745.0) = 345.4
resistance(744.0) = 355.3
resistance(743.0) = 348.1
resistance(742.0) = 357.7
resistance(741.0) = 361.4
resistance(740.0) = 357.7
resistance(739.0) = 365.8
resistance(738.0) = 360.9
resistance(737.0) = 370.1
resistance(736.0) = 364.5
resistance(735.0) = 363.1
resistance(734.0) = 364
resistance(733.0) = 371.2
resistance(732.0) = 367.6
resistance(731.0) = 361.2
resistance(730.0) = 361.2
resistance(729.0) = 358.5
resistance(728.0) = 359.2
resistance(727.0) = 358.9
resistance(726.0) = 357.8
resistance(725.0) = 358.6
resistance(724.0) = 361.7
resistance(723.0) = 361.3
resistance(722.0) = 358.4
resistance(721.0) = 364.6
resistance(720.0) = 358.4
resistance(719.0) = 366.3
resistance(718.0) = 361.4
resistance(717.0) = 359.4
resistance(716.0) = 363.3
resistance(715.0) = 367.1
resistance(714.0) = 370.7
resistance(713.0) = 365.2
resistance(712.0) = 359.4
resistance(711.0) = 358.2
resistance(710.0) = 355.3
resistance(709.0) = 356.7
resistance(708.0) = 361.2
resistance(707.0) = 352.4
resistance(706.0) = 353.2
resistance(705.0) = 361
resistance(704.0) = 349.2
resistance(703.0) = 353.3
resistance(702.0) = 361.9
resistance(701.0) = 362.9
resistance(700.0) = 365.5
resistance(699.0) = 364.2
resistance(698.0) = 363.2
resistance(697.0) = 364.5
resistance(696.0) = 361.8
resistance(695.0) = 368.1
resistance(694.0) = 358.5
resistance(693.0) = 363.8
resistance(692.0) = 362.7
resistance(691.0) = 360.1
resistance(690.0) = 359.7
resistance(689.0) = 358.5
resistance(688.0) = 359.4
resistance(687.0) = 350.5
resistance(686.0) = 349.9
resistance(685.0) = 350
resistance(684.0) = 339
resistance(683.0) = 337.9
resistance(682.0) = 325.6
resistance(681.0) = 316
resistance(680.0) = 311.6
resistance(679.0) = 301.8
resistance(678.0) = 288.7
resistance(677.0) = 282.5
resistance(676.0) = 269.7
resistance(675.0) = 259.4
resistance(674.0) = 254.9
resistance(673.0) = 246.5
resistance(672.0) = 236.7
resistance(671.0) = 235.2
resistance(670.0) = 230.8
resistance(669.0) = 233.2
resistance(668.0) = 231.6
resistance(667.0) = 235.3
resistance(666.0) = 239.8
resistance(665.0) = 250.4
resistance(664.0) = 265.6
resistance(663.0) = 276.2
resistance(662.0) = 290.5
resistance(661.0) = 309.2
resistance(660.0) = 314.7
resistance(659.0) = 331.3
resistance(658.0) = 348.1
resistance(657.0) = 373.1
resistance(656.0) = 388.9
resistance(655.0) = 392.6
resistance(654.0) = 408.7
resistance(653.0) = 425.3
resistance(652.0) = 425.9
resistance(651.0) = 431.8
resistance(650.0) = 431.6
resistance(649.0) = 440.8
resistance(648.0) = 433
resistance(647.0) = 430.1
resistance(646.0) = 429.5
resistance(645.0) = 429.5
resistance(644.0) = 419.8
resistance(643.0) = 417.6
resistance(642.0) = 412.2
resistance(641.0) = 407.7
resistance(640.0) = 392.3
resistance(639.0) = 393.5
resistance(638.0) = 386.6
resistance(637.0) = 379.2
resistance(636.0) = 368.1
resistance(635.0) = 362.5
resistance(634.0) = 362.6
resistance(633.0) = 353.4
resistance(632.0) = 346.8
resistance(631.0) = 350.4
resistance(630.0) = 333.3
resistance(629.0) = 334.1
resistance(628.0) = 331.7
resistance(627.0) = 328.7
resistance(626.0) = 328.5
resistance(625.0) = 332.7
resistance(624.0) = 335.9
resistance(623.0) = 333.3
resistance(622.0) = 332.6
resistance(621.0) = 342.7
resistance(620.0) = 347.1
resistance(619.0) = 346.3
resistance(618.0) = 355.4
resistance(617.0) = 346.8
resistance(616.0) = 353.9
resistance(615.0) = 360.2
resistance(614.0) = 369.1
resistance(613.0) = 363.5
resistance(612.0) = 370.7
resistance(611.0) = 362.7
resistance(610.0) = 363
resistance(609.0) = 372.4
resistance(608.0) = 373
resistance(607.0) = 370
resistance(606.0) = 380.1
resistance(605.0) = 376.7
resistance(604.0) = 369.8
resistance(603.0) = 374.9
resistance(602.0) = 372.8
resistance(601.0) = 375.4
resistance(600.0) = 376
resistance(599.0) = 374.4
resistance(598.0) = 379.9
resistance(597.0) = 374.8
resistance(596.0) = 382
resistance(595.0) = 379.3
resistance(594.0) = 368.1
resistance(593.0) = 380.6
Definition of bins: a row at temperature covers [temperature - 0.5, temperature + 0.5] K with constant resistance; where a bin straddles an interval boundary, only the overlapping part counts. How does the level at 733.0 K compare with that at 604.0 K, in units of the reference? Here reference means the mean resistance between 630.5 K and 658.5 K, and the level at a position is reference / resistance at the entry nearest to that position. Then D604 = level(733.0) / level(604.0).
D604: 1.00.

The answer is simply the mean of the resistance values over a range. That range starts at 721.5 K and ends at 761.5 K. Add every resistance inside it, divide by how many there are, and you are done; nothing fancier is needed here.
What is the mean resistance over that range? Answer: 355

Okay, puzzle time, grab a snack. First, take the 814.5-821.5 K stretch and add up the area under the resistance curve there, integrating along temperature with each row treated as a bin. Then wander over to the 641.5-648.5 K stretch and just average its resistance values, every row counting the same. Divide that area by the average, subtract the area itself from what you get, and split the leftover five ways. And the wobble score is -531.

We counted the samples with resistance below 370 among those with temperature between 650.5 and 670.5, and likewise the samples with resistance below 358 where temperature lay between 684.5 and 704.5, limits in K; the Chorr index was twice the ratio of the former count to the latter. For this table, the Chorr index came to 5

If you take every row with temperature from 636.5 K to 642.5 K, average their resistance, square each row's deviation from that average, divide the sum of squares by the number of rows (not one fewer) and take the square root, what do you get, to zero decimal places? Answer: 11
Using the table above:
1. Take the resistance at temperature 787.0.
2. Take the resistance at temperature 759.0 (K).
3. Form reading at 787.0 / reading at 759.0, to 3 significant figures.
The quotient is 1.07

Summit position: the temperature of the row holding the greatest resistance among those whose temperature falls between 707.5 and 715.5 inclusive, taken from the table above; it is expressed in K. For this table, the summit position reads 714.0 K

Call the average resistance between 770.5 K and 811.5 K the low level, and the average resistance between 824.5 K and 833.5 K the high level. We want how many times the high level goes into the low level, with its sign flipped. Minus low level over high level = -0.96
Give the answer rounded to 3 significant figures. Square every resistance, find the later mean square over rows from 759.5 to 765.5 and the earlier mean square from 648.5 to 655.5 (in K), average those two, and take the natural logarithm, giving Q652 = 11.9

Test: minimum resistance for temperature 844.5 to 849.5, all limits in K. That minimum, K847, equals 365.6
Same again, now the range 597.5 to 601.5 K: 374.4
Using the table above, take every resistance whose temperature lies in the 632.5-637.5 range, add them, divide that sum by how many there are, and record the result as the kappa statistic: 365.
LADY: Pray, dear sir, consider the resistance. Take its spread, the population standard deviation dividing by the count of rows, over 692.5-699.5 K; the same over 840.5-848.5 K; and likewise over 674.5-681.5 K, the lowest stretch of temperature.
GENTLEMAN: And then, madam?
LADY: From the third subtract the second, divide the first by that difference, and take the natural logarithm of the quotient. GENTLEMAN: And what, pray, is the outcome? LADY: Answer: -1.7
